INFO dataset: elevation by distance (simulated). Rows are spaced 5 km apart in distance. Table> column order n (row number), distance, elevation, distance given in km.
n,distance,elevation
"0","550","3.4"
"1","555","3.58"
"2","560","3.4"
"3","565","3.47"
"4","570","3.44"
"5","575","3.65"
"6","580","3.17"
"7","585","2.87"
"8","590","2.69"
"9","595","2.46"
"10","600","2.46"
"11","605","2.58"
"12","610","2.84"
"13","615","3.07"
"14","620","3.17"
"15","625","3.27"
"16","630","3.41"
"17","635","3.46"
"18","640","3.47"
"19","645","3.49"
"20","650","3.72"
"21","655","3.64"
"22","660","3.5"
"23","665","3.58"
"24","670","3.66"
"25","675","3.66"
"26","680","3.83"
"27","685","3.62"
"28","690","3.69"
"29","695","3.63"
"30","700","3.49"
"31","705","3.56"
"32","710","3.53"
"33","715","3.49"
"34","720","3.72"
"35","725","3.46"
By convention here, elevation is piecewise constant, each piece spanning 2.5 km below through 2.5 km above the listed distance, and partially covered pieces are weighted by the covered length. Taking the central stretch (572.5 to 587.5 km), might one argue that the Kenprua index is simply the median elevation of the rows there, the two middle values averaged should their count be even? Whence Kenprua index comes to 3.17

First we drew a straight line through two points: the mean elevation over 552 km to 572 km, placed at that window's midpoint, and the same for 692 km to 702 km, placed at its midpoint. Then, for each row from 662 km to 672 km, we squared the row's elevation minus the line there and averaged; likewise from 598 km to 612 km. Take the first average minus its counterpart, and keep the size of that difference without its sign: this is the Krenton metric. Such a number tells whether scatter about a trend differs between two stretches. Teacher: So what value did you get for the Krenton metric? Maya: 0.8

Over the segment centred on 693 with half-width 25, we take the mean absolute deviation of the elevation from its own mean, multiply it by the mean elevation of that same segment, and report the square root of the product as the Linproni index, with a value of 0.53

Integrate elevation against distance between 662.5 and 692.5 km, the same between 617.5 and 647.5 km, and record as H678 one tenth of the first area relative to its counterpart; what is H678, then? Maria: 0.109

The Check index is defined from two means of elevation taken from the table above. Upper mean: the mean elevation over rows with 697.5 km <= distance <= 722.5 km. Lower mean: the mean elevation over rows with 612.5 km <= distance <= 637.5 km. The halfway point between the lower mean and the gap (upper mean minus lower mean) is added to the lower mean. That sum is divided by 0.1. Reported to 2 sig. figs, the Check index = 51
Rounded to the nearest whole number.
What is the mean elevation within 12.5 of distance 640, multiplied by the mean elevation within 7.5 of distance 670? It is 13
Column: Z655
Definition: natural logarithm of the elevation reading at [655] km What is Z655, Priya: 1.29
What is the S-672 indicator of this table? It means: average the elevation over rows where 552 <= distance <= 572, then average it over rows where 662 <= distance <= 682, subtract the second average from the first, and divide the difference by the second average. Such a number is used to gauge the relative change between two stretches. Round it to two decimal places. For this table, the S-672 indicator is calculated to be -0.06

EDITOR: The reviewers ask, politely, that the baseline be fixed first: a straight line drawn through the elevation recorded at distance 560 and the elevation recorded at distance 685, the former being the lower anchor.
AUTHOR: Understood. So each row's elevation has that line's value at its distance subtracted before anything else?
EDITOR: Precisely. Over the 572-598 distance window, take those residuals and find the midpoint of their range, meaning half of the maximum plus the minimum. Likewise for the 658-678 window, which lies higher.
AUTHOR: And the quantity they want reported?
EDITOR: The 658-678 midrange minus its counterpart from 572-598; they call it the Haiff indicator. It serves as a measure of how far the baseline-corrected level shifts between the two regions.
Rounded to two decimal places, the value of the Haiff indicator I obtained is 0.38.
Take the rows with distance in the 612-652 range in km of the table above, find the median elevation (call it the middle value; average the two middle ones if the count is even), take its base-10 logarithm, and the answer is 0.54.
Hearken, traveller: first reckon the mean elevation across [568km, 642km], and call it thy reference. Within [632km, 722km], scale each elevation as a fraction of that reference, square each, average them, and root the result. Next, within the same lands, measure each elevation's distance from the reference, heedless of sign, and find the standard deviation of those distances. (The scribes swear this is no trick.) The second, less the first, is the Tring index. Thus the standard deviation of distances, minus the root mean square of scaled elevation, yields -1.07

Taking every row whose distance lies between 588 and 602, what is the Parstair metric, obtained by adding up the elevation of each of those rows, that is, 7.6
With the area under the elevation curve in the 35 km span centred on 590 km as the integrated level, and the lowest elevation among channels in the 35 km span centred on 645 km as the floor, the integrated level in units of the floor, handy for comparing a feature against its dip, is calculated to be 29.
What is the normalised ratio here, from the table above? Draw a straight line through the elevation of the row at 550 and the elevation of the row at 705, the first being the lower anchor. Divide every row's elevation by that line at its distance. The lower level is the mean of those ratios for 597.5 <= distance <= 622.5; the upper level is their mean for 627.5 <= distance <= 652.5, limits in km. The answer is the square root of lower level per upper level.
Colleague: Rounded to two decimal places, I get 0.90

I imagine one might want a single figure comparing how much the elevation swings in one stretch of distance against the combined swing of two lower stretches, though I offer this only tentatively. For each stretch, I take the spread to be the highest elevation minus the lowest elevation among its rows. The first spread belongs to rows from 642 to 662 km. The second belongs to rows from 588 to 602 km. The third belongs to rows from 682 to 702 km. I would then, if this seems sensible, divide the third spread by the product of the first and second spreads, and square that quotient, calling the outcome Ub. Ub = 14.3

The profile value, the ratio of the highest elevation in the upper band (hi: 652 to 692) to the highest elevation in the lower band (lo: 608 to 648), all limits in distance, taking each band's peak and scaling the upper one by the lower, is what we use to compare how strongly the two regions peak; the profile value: 1.10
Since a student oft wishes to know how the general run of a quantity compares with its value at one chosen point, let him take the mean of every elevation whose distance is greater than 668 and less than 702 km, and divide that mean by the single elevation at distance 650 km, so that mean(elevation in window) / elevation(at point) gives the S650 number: 0.98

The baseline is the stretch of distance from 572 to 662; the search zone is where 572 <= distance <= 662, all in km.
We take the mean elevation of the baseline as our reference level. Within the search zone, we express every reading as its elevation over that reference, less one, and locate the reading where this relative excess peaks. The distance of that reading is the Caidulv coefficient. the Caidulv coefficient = 650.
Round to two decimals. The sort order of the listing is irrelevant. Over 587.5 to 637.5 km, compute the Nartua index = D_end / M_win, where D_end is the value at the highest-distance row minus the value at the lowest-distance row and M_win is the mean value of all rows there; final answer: 0.26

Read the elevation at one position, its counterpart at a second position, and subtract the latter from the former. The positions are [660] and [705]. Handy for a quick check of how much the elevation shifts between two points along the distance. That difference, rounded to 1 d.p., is -0.1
